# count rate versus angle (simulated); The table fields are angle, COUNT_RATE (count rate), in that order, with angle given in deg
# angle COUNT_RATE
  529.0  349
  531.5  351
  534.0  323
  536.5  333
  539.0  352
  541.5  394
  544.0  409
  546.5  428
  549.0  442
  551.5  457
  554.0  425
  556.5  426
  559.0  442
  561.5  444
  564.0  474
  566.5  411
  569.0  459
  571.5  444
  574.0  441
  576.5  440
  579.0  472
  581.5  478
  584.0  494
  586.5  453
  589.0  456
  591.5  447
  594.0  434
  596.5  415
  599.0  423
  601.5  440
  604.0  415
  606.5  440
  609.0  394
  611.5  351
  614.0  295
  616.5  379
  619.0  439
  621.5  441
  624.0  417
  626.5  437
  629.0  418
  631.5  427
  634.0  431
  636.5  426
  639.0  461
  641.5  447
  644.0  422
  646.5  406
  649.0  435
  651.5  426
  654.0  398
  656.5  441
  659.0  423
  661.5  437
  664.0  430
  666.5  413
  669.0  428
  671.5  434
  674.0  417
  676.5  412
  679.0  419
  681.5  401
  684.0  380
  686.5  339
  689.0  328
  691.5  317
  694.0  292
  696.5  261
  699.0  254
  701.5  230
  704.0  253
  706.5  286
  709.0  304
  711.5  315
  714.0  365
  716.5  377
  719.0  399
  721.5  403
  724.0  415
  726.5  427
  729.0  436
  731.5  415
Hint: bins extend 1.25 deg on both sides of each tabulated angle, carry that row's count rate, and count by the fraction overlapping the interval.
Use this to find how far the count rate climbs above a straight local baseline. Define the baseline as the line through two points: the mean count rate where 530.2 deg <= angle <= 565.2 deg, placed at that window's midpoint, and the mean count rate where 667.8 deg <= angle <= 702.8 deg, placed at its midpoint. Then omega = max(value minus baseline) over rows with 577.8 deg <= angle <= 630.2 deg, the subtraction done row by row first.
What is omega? 102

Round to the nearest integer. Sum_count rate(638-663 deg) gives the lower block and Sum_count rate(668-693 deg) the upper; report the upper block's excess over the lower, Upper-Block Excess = -421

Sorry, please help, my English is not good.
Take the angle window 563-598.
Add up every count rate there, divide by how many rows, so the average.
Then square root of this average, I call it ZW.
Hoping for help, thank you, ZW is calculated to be 21.2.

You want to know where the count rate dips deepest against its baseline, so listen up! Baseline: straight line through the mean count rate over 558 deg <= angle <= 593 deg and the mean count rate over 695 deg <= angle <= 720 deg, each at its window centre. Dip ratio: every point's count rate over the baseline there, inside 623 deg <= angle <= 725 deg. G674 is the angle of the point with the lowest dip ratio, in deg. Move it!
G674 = 701.5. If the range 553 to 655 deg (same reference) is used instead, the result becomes 614.0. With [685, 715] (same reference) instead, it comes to 701.5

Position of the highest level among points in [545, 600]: 584.0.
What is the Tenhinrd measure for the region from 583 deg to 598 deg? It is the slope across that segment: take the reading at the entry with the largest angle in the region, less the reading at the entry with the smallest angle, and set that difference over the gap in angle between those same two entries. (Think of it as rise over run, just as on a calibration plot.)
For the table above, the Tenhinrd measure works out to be -6.3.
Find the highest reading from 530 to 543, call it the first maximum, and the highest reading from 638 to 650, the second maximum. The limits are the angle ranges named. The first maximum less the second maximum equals -67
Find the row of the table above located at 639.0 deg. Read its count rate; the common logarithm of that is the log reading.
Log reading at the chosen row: 2.66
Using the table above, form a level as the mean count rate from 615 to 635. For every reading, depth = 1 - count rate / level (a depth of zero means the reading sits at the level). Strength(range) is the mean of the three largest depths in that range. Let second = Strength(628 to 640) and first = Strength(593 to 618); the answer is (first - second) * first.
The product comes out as 0.037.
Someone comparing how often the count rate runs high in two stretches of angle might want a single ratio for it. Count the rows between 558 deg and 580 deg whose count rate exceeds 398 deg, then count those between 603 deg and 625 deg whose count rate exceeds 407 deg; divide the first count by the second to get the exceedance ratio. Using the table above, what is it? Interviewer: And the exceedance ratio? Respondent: 1.8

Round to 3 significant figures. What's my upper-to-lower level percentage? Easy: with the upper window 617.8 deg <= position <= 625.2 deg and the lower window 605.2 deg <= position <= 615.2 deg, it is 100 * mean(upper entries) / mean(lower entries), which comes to 117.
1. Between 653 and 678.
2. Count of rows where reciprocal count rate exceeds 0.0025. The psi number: 1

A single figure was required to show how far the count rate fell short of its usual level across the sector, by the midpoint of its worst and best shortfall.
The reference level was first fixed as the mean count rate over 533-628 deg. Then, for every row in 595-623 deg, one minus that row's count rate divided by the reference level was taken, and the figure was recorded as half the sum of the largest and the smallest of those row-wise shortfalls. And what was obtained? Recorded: 0.13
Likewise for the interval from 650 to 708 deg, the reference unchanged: 0.21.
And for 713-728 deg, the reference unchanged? 0.06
